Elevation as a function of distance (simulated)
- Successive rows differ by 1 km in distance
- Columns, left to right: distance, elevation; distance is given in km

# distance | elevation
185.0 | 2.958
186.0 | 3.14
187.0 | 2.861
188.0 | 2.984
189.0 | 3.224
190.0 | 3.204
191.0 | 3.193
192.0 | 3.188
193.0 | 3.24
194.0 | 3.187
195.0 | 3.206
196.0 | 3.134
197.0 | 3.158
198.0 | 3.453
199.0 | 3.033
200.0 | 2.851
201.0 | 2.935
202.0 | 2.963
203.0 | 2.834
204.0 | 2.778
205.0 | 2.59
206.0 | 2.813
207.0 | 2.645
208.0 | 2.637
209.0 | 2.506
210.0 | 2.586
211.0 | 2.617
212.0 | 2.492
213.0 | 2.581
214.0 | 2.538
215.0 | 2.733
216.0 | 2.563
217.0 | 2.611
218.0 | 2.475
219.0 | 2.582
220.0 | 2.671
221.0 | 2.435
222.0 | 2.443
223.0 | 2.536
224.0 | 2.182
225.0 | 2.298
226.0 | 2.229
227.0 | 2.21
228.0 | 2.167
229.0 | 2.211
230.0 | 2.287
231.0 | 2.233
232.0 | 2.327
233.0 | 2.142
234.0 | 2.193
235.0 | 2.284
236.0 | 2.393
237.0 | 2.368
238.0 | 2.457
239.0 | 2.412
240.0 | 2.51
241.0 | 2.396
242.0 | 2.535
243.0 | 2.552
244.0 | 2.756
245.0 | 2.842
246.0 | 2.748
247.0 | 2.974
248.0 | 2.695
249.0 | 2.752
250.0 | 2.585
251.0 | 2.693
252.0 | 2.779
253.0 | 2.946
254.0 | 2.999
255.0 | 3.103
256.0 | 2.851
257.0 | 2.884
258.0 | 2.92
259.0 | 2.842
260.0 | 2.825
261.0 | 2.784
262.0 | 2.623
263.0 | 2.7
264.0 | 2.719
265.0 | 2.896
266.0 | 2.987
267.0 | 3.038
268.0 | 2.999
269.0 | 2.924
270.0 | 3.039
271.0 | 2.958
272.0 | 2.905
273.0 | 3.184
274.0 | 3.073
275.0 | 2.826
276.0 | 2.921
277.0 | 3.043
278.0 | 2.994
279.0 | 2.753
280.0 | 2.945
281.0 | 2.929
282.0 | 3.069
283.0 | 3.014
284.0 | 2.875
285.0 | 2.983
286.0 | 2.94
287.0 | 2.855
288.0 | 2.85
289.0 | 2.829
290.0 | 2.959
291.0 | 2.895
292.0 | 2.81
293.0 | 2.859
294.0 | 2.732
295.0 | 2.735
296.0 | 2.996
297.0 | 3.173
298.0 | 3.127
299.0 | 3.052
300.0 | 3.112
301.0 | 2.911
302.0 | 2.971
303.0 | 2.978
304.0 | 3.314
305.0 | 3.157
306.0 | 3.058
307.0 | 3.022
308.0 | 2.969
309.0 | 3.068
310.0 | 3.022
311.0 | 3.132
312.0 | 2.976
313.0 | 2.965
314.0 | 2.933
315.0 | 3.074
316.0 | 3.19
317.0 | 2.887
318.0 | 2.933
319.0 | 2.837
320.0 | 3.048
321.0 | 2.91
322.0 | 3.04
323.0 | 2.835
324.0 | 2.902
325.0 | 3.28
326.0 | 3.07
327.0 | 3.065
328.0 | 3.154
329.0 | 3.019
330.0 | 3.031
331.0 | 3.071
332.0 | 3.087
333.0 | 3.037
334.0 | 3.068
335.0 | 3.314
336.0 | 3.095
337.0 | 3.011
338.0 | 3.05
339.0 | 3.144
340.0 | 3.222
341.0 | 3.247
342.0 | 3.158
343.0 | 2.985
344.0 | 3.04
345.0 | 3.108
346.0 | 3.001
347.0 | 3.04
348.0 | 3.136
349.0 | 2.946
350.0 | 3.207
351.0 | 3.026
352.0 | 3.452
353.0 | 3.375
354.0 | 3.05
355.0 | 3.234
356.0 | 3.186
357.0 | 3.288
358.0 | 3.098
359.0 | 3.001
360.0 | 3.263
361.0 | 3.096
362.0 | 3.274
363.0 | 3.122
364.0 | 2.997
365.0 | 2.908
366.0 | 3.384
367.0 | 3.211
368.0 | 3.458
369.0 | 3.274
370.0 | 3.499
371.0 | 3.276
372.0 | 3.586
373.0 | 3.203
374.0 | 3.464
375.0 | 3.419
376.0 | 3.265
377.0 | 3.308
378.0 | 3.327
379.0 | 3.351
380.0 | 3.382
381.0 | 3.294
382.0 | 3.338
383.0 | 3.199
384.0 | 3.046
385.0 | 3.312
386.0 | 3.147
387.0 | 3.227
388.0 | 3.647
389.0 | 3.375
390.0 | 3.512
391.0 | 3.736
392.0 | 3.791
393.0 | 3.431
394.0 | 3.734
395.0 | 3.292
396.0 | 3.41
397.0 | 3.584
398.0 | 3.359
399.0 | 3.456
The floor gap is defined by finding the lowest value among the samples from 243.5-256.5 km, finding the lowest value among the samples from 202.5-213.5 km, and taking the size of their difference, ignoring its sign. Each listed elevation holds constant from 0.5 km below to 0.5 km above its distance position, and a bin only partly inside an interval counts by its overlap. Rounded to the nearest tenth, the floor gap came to 0.1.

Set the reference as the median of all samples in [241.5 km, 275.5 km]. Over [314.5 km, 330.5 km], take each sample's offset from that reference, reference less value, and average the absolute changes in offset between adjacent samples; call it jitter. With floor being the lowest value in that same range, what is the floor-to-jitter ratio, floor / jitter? 20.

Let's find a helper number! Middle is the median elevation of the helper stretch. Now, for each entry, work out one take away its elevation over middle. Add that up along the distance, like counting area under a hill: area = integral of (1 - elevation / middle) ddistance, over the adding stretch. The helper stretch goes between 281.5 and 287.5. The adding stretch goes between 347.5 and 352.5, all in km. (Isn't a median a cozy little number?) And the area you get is -0.3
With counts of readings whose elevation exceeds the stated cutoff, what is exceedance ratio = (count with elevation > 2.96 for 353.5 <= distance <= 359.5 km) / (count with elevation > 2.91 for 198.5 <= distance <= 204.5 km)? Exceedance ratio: 2.0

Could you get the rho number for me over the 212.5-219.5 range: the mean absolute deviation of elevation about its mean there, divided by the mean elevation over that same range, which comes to 0.020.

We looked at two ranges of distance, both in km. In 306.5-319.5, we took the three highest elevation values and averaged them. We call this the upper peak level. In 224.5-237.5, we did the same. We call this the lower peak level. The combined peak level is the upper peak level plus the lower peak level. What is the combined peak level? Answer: 5.5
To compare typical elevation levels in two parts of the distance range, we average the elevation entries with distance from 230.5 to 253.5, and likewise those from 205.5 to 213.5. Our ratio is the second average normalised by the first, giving 1.02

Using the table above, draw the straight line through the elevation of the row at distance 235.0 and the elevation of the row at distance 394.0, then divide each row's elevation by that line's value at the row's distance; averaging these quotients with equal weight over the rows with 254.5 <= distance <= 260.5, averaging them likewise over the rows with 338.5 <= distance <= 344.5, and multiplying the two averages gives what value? 1.12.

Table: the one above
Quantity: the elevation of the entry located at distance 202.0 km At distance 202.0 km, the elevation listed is 2.963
